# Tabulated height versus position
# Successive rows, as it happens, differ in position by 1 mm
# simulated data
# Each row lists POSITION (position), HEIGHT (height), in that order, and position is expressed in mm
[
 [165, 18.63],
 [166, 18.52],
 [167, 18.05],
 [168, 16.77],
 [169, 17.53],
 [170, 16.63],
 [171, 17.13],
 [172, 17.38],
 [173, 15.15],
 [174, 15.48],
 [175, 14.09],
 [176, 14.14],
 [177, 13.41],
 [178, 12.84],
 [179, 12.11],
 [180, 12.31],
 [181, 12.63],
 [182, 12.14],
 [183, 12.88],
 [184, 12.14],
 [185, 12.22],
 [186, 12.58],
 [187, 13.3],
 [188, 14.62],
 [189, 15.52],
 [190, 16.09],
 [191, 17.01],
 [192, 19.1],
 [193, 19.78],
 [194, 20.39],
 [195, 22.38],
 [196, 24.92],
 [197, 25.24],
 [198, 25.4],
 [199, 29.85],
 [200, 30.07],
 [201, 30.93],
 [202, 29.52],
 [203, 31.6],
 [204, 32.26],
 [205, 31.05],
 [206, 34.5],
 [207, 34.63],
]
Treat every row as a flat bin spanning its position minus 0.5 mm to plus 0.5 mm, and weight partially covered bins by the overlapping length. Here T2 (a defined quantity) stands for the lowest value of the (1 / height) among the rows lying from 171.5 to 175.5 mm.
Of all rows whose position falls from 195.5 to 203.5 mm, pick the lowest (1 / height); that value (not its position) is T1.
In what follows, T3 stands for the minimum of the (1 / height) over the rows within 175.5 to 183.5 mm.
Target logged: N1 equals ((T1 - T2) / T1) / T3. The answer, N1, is -12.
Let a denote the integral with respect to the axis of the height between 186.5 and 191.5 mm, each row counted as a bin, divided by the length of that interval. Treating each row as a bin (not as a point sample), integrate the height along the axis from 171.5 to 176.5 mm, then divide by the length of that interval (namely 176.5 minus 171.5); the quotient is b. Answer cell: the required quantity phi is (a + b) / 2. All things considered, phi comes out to 15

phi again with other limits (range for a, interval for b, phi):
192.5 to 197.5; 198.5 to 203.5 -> 26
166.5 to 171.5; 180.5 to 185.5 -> 15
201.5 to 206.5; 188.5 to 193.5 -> 25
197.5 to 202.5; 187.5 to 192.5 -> 23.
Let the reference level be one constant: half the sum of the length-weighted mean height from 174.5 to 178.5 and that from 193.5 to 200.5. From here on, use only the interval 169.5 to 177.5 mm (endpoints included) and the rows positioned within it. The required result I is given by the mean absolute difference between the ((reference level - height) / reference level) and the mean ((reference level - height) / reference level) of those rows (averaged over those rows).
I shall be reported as 0.063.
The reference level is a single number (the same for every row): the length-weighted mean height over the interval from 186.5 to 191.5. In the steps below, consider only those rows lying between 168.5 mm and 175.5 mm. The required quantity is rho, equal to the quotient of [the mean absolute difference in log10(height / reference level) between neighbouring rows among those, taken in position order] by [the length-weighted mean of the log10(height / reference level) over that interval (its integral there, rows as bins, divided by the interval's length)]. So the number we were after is 1.09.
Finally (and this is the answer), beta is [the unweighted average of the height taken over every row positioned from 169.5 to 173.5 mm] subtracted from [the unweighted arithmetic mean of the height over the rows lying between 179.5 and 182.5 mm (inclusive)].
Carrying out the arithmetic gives -4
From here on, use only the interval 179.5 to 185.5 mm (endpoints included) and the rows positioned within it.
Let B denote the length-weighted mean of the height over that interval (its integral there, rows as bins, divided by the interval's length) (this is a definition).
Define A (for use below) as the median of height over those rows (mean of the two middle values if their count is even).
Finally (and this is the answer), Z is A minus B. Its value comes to -0.1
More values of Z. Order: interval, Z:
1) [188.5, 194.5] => 0.1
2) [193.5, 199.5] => 0.4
